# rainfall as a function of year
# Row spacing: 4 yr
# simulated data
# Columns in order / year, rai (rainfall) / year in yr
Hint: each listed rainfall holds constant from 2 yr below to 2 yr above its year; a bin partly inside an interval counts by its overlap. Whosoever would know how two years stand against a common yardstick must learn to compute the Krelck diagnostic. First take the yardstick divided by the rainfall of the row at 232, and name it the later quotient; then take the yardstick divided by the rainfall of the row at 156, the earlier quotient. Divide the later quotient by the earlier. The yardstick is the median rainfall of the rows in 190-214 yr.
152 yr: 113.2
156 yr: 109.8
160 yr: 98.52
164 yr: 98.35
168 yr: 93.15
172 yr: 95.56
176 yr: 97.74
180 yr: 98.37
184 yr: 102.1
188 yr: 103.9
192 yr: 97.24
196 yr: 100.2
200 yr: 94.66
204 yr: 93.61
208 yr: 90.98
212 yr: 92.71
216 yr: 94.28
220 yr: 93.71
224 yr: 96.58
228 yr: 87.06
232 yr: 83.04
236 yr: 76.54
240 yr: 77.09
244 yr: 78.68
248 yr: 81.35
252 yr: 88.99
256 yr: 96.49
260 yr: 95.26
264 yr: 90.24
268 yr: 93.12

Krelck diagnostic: 1.32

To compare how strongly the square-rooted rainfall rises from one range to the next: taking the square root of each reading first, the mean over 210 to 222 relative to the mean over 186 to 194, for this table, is 0.965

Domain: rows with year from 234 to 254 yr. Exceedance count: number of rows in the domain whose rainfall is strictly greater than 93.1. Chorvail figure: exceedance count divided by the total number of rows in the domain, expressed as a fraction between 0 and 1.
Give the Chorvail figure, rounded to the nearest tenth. 0.0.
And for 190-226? 0.8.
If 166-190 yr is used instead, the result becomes 1.0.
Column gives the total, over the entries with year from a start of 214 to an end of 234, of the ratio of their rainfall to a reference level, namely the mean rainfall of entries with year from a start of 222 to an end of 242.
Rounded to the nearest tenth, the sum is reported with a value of 5.4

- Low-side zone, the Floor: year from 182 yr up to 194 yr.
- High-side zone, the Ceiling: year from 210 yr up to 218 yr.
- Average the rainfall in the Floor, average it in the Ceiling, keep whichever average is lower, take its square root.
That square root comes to 9.67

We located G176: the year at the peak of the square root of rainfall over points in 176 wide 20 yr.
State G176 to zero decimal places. 184 yr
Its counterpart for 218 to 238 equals 224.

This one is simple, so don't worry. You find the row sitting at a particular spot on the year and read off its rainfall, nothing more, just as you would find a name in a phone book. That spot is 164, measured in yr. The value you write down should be 98.35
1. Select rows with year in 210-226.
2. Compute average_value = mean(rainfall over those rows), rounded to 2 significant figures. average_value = 94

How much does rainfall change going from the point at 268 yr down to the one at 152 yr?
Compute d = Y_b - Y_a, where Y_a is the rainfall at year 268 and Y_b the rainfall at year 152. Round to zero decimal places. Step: 20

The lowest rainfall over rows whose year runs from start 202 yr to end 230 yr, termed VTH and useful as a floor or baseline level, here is 87.06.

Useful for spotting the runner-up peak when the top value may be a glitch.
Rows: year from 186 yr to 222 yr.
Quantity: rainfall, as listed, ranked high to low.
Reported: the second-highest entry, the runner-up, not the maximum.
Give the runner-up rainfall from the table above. 100.2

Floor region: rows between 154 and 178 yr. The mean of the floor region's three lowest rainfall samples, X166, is 95.5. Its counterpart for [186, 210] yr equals 93.1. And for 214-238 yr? 82.2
